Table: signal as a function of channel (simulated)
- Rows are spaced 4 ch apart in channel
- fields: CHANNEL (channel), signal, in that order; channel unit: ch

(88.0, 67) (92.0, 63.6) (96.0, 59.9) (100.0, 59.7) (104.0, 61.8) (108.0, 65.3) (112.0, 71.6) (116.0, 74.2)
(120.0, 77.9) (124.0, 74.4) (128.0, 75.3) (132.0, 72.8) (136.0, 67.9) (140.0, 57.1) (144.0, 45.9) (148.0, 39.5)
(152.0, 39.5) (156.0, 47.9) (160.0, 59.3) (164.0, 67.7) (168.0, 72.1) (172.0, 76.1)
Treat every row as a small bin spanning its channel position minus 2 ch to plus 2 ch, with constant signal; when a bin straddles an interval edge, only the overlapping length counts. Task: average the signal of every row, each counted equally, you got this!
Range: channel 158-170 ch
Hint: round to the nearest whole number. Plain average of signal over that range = 66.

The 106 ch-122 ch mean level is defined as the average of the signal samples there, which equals 72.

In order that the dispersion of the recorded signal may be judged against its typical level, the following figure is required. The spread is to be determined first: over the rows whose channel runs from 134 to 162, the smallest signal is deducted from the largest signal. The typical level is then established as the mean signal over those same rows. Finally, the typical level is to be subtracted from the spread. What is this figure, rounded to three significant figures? -22.6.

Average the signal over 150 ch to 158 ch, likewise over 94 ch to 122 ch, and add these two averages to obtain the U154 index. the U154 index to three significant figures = 111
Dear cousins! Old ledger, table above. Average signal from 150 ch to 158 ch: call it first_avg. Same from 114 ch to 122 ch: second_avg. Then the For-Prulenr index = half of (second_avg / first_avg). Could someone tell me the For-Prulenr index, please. 0.87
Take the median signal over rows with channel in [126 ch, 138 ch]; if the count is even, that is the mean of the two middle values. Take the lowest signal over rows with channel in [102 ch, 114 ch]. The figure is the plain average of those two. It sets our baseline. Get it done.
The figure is 67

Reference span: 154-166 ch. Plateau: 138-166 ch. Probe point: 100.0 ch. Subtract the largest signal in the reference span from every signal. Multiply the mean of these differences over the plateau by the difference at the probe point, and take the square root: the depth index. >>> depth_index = 12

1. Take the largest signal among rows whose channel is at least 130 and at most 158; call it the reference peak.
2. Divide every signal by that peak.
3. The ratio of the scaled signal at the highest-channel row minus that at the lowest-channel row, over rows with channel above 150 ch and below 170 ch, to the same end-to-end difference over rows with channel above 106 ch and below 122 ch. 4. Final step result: 2.6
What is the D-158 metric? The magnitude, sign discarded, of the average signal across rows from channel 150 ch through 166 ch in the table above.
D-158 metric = 54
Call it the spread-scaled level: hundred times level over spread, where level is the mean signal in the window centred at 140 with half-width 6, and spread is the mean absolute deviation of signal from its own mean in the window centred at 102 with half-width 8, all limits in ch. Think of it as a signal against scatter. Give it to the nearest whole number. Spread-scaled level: 3038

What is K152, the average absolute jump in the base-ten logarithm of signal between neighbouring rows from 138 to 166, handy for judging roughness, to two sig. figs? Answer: 0.066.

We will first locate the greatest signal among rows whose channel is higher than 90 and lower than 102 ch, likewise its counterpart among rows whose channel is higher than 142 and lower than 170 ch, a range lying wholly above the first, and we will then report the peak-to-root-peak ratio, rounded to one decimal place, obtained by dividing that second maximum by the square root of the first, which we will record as 9.0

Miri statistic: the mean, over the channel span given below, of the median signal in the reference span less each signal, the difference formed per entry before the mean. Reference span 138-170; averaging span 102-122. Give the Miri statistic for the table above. -18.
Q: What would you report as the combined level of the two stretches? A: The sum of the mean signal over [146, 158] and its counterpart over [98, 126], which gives 111.6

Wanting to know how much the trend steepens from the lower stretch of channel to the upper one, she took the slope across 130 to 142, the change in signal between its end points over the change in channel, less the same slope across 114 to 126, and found -2.0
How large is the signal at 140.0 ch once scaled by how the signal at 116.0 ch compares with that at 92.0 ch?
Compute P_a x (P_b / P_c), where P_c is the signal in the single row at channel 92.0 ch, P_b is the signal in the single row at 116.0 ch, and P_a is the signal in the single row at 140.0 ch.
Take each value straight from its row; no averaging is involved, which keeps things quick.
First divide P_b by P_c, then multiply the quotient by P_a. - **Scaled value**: 67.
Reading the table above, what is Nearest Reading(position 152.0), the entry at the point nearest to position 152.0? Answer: 39.5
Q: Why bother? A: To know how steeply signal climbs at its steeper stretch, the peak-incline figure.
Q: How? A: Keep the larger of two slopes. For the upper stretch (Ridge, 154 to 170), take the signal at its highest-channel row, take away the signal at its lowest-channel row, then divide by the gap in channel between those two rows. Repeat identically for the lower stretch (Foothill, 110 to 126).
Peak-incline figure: 2.0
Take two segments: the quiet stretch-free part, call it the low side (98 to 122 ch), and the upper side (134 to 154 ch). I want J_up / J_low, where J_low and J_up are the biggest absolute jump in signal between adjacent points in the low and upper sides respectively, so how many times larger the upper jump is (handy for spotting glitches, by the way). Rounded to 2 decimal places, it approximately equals 1.78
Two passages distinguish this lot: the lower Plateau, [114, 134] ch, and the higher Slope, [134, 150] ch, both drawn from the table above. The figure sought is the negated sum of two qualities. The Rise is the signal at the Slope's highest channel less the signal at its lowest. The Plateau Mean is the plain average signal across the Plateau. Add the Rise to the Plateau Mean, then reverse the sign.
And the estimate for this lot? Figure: -47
